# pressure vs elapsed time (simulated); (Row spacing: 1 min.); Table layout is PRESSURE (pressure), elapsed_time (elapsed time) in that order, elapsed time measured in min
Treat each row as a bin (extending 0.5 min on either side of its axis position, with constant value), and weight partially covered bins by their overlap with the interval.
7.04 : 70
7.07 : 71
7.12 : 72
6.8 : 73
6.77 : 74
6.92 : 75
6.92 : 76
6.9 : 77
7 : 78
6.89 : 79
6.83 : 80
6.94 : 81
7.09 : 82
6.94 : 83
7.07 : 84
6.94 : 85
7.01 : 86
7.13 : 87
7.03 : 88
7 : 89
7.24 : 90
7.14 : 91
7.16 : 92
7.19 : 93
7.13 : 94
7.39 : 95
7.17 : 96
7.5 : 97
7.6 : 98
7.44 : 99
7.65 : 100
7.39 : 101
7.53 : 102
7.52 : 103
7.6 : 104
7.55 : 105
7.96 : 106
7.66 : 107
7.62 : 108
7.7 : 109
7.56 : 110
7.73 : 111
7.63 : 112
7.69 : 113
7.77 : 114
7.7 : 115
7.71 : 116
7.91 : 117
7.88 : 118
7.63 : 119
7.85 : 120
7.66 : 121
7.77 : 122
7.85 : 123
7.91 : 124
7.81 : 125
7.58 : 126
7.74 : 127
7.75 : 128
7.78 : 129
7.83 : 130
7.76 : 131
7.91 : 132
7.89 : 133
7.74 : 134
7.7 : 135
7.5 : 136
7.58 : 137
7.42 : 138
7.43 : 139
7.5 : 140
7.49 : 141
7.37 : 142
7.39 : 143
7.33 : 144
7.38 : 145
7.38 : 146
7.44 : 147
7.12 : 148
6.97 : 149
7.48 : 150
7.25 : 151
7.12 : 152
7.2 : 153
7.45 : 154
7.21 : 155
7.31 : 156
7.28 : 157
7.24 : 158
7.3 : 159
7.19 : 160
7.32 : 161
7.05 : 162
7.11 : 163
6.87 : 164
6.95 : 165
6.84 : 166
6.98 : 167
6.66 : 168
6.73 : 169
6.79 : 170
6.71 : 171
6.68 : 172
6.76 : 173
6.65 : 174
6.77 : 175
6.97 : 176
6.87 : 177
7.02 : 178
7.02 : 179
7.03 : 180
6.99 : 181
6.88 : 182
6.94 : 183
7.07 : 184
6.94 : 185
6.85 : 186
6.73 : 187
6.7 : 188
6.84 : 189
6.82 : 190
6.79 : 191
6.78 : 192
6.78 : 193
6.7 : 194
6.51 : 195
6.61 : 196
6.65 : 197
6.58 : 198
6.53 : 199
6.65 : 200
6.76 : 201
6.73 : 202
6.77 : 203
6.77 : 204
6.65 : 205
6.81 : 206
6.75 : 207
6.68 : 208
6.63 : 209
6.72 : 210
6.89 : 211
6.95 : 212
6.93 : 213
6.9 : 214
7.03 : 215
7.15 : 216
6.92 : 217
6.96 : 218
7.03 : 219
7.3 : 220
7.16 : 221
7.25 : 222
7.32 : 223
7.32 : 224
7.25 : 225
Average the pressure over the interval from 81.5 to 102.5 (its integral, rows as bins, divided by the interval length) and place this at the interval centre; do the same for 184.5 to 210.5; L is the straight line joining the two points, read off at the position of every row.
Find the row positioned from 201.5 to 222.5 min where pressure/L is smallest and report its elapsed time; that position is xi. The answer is 209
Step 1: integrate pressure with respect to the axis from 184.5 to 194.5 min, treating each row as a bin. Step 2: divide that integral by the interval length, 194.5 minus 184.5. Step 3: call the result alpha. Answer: 6.79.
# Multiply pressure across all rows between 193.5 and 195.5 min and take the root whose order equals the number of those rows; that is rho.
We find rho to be 6.60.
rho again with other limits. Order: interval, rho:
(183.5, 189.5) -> 6.85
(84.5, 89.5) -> 7.02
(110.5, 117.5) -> 7.73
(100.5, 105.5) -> 7.52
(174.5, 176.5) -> 6.87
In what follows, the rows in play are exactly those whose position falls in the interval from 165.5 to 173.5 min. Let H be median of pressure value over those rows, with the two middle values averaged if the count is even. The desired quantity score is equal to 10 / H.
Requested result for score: 1.48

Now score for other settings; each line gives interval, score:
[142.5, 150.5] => 1.36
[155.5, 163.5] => 1.38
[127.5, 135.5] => 1.29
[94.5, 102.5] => 1.34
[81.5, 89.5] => 1.42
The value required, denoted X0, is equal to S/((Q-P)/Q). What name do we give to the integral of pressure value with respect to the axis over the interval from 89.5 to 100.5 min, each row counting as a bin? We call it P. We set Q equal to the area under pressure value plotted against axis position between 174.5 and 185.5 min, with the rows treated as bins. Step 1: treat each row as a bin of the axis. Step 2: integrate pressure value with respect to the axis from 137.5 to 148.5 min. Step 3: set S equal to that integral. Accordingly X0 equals -1512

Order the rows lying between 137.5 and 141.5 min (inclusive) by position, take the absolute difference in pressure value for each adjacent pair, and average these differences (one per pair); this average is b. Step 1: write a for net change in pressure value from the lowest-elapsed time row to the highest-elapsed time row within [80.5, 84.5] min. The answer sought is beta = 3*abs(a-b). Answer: 0.30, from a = 0.13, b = 0.030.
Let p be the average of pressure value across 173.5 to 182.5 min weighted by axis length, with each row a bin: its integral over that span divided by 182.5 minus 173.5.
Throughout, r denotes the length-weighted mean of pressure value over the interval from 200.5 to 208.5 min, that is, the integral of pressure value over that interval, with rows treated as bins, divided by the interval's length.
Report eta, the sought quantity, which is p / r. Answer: 1.03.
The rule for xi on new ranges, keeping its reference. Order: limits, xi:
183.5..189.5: 188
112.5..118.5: 113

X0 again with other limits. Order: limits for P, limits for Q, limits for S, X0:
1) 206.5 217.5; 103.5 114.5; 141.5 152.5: 760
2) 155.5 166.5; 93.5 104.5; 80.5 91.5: 1836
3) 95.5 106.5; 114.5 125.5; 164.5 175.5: 2305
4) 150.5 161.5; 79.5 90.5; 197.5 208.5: -2147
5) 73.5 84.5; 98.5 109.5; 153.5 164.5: 903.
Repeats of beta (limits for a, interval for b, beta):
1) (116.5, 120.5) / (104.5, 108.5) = 0.93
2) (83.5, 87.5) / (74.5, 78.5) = 0.06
